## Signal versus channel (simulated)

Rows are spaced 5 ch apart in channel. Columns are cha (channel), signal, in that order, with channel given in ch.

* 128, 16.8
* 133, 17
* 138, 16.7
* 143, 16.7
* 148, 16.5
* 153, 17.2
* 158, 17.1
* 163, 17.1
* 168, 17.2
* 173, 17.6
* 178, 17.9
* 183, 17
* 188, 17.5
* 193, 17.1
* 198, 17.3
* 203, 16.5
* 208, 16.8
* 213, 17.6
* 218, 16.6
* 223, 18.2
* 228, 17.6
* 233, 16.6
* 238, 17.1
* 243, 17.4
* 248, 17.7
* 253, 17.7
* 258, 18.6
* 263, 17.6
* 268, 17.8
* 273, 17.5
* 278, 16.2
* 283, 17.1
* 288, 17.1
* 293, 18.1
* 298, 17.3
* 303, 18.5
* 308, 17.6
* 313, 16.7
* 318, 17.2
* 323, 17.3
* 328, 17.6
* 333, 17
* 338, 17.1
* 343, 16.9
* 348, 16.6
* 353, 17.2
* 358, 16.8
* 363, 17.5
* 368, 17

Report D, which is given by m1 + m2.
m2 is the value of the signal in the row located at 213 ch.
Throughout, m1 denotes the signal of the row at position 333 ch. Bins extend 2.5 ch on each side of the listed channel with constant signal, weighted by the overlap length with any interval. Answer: 34.6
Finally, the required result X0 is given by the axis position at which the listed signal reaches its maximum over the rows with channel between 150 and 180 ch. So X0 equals 178 ch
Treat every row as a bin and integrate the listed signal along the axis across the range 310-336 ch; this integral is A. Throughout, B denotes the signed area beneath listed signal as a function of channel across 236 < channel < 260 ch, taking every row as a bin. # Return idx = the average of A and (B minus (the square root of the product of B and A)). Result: 218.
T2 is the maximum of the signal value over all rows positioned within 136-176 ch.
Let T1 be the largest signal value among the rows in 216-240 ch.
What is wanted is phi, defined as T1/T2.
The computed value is 1.03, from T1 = 18.2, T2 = 17.6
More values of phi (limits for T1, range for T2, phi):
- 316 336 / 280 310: 0.95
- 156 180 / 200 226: 0.98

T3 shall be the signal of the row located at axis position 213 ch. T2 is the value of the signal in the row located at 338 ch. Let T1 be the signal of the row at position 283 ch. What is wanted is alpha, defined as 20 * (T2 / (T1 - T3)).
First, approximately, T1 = 17.1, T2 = 17.1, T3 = 17.6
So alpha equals -684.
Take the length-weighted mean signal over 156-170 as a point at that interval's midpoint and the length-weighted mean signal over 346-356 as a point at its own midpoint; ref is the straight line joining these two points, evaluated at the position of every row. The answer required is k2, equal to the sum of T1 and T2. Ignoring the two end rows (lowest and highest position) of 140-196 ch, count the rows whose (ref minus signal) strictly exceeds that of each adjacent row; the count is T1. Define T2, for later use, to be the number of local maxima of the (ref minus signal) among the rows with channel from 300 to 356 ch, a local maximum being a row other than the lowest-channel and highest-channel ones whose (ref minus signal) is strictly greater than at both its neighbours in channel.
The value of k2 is 6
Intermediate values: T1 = 3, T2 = 3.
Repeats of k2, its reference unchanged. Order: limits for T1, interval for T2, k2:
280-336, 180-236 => 5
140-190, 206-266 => 5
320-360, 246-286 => 4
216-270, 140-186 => 4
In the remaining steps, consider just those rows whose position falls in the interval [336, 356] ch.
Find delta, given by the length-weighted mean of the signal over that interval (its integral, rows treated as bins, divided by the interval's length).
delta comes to 16.9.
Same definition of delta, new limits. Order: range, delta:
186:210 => 17.0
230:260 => 17.5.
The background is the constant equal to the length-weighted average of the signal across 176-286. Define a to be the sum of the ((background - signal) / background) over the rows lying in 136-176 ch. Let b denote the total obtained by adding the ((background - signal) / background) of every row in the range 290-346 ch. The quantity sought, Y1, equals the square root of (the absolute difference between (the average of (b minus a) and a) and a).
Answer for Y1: 0.41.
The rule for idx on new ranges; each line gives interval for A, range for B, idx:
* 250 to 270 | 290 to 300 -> 142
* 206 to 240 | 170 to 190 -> 241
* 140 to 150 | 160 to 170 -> 84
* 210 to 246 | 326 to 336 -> 234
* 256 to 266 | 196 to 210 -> 105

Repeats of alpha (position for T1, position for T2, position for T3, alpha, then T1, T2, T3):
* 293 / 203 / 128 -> 254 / 18.1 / 16.5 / 16.8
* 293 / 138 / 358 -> 257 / 18.1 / 16.7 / 16.8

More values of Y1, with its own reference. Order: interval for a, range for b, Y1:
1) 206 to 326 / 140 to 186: 0.40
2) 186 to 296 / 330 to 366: 0.29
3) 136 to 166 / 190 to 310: 0.45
